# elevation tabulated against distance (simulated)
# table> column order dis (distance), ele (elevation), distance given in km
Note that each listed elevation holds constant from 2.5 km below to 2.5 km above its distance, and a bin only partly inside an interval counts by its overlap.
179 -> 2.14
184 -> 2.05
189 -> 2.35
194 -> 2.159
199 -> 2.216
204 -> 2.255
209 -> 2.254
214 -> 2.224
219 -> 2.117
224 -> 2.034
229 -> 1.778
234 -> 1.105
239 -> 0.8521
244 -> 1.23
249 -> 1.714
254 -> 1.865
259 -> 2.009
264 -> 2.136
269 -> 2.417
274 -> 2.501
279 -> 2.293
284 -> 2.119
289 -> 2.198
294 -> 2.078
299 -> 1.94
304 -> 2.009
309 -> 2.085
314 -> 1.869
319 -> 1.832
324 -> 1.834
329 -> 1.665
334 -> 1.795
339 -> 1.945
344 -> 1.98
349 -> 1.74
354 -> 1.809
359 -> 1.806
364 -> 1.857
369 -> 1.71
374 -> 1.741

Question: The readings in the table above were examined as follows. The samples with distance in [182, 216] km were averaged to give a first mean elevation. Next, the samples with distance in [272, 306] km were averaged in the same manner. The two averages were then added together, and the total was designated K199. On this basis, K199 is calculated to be 4.4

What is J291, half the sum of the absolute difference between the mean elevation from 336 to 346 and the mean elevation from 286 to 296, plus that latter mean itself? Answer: 1.16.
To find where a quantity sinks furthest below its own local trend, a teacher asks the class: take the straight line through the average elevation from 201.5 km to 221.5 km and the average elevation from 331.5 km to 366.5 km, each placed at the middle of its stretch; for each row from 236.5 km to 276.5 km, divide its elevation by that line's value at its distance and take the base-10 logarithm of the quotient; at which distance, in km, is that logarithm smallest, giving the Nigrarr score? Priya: 239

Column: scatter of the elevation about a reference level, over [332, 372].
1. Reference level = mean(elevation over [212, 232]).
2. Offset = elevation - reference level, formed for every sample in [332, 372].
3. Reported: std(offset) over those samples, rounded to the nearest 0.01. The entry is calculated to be 0.09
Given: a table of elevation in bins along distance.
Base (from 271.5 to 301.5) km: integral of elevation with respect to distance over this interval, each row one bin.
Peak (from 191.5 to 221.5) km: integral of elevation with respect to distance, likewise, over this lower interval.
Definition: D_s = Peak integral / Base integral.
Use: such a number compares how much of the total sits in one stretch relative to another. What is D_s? 1.0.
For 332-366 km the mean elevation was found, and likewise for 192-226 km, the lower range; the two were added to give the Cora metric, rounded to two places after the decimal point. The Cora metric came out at 4.03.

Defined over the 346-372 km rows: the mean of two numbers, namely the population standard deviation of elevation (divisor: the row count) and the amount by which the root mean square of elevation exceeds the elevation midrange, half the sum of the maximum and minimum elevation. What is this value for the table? 0.03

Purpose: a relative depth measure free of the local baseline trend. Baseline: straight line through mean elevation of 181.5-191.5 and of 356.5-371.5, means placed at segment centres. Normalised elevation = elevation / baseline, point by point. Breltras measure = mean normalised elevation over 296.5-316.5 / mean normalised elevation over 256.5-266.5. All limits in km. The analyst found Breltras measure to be 1.00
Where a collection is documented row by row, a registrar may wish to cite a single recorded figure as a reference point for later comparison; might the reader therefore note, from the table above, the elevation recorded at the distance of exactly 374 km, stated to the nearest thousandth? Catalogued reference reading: 1.741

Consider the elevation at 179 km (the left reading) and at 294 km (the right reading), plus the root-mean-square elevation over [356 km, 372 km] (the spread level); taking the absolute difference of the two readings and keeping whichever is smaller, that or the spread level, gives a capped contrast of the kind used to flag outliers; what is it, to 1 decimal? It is 0.1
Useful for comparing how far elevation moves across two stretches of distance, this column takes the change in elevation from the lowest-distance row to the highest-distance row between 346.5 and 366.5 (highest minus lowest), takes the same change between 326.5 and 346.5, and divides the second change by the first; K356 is 2.7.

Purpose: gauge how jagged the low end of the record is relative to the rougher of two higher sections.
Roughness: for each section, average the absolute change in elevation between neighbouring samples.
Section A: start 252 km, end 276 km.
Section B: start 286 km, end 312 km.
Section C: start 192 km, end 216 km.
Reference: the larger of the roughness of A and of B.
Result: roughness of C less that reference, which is -0.1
